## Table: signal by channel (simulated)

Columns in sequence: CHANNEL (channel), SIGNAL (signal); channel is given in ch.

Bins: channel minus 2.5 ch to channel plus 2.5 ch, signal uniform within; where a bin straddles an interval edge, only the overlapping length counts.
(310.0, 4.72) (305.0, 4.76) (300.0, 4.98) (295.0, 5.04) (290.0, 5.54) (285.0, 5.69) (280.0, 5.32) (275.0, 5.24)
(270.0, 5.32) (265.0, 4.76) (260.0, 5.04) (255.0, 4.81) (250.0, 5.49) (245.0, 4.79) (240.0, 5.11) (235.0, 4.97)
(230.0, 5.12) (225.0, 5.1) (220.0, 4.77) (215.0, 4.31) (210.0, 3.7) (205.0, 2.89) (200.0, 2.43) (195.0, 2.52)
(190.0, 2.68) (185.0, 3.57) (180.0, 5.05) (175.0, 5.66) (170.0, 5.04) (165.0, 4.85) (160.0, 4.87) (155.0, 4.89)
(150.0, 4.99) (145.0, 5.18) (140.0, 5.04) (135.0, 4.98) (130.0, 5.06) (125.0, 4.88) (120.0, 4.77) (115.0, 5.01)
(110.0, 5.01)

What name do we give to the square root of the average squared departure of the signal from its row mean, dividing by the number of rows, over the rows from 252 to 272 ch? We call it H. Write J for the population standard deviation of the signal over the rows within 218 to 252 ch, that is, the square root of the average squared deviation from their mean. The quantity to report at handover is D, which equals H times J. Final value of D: 0.05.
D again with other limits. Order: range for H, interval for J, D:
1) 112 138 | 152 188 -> 0.06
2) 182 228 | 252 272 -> 0.21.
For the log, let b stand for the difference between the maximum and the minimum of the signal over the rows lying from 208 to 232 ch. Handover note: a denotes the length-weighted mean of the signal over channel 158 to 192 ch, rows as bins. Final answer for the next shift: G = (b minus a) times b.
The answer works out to -4.4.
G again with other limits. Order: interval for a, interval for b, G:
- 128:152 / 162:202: -5.9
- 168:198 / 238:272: -2.4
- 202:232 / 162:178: -2.8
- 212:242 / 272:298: -2.7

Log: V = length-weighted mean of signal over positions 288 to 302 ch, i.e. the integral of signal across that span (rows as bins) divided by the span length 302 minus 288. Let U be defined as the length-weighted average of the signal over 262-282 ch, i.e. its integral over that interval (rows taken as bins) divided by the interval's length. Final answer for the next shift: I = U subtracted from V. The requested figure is 0.03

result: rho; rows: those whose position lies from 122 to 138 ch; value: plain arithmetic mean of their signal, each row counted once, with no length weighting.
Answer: 4.97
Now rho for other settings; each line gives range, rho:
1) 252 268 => 4.87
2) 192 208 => 2.61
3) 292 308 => 4.93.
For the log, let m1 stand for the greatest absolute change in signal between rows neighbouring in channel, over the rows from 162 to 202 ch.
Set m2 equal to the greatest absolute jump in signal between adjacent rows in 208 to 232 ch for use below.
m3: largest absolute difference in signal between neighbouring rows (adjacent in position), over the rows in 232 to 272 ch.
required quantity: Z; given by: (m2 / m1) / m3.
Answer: 1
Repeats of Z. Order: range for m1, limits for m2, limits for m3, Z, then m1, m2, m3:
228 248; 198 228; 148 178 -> 4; 0.32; 0.81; 0.62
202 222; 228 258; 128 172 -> 5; 0.81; 0.70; 0.19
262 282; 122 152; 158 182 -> 1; 0.56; 0.19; 0.62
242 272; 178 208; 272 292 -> 6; 0.70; 1.48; 0.37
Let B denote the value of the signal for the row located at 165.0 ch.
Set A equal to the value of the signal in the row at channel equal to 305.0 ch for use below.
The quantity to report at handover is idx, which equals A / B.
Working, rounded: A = 4.76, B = 4.85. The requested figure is 0.98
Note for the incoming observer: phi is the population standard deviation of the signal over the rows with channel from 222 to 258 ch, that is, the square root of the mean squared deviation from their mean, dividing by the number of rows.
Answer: 0.22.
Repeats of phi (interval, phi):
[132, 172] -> 0.10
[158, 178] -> 0.33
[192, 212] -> 0.50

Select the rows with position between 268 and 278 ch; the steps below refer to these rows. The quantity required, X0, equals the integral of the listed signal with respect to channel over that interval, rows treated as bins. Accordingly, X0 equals 53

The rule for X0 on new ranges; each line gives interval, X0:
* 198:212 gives 42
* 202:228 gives 108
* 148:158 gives 49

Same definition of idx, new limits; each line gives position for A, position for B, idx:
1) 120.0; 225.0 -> 0.94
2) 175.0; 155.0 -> 1.16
